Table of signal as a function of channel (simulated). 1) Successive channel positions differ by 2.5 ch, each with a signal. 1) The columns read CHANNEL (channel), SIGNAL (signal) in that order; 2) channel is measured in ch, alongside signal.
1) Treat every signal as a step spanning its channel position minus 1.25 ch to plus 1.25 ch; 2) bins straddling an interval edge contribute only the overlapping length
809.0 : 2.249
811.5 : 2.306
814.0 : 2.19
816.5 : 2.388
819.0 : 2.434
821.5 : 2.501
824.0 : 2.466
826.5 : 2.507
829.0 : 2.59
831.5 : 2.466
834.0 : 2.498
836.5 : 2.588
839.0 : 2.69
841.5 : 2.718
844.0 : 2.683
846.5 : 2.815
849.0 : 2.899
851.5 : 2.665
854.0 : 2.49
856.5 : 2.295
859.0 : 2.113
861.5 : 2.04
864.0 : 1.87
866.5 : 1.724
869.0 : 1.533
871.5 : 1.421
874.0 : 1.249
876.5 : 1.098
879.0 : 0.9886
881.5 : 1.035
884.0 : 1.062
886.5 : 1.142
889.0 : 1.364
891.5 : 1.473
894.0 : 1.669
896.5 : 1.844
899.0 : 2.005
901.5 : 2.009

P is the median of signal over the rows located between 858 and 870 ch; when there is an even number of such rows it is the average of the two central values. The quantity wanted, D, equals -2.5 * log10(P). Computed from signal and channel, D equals -0.7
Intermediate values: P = 1.9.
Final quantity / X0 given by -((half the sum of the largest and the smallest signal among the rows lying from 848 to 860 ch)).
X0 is -2.5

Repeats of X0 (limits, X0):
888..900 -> -1.7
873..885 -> -1.1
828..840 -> -2.6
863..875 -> -1.6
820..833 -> -2.5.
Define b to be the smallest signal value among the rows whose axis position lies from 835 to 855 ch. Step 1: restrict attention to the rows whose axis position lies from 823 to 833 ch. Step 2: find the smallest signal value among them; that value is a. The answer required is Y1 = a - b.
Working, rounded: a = 2.466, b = 2.49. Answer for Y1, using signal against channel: 0.0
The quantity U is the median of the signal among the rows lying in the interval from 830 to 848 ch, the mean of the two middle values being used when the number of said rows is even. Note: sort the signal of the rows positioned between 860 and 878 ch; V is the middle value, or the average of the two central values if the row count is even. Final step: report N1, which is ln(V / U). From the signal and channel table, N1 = -0.6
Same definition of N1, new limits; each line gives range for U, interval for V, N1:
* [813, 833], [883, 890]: -0.8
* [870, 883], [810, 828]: 0.8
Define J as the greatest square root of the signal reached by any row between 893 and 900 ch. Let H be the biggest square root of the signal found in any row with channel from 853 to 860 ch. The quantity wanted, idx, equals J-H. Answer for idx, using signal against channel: -0.16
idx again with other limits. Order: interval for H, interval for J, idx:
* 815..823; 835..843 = 0.07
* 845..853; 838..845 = -0.05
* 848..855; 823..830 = -0.09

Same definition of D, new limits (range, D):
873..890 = -0.1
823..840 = -1.0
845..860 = -1.0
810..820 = -0.9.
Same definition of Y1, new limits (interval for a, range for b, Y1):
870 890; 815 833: -1.4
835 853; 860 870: 1.1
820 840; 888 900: 1.1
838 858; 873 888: 1.3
